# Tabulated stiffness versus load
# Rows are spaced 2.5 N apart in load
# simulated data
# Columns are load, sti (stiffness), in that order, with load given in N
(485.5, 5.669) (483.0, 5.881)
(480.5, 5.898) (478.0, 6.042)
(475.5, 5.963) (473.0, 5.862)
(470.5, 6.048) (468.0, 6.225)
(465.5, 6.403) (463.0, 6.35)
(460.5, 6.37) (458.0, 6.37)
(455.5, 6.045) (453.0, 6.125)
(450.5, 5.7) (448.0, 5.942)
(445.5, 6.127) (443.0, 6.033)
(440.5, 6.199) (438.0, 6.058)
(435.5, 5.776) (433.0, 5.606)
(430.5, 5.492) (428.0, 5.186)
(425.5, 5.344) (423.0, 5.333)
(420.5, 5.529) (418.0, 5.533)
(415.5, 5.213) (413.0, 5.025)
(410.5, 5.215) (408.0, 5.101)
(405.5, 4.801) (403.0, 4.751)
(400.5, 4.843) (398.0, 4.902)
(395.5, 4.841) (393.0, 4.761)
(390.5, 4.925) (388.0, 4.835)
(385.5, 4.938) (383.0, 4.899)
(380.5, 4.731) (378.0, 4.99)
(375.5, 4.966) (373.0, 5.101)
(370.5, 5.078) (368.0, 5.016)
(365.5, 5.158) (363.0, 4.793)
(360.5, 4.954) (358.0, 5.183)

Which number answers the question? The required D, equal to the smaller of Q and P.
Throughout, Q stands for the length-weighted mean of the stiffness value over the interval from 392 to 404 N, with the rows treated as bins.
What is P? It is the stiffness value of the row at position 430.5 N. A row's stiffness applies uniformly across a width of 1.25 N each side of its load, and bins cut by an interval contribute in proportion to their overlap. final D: 4.82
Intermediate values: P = 5.492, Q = 4.8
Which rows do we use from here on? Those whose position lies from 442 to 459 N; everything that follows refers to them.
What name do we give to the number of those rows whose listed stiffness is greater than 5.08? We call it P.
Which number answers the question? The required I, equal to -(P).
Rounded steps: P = 7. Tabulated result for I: -7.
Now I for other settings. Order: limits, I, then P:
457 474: -7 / 7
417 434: -7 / 7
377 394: 0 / 0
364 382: -2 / 2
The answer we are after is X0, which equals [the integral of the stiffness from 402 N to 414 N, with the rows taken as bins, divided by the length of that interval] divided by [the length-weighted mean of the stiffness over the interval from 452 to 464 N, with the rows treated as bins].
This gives 0.80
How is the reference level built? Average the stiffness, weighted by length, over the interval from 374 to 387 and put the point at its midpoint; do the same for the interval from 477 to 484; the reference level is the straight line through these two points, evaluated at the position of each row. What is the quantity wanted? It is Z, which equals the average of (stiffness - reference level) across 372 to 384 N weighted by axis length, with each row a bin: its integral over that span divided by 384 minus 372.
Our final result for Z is 0.1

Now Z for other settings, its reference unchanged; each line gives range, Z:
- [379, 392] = -0.1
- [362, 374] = 0.3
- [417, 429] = 0.0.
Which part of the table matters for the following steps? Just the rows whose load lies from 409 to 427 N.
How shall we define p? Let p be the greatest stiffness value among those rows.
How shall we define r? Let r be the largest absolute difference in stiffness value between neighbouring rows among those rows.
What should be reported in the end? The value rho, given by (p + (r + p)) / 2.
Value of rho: 5.7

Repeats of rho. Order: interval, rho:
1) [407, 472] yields 6.6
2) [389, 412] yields 5.4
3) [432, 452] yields 6.3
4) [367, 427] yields 5.7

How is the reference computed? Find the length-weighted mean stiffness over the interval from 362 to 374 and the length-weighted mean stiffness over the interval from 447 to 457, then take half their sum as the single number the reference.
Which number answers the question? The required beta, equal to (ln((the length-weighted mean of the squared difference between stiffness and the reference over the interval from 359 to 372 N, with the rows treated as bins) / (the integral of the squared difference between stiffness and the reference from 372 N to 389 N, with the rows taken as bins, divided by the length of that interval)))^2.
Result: 0.1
